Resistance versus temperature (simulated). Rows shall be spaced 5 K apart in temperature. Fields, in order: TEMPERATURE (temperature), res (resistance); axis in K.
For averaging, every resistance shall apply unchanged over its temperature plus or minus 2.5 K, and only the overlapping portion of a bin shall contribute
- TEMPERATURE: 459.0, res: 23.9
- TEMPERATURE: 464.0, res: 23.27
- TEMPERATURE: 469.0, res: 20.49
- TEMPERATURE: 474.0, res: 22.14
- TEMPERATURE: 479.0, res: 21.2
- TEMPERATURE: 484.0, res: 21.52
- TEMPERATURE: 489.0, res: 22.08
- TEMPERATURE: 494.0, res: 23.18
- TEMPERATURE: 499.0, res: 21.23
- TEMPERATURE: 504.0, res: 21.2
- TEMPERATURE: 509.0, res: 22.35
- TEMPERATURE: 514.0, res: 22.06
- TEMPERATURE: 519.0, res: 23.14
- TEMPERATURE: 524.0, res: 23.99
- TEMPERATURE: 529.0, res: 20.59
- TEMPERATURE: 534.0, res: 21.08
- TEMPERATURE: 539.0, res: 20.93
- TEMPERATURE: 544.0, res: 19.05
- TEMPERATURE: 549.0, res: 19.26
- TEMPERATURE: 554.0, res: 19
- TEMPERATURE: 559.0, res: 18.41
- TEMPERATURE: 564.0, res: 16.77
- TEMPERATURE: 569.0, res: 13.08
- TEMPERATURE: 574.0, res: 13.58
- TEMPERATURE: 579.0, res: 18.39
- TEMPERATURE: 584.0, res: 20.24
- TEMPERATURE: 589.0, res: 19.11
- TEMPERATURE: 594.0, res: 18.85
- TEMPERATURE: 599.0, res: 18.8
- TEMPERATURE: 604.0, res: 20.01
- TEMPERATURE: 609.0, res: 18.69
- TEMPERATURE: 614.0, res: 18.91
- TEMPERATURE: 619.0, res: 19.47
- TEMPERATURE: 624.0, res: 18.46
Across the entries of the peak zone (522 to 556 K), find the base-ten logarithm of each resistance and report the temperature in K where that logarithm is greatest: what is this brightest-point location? 524.0 K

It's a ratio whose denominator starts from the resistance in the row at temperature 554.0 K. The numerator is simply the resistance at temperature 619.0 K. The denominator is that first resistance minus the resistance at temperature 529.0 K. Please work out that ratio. -12.2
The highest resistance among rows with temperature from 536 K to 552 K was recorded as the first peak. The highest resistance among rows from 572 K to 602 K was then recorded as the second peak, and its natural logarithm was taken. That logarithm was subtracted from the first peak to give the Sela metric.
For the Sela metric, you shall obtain 17.92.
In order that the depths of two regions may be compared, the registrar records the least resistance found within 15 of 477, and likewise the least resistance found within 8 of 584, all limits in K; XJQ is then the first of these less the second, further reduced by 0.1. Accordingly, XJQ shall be 2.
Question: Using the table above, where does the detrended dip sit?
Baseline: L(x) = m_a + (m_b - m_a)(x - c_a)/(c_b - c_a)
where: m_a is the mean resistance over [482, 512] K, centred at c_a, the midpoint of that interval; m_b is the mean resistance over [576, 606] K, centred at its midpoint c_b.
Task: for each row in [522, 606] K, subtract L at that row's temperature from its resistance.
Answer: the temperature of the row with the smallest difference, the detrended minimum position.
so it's 569.0 K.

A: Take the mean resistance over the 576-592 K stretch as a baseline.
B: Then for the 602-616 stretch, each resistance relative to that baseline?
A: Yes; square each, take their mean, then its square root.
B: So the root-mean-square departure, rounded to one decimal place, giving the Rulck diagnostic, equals 0.6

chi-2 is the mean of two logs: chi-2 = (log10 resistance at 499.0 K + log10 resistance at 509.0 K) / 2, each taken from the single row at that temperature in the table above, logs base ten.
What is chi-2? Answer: 1.338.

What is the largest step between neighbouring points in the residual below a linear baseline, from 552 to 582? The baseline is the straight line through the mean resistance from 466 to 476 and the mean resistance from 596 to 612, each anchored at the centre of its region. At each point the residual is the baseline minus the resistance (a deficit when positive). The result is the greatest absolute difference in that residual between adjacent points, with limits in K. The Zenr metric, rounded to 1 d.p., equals 4.9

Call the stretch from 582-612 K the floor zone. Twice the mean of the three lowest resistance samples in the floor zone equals 38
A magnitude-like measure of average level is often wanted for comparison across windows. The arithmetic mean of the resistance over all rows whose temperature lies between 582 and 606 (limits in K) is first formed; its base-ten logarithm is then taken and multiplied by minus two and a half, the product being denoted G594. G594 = -3.22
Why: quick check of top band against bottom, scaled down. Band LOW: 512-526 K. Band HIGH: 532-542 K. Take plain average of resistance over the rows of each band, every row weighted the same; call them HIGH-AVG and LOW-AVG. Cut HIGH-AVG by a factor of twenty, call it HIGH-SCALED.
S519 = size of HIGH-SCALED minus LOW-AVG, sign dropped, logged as 22.0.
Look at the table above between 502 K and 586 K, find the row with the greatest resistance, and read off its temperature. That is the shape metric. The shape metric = 524.0 K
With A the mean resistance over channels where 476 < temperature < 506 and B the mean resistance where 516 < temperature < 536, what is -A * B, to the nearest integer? -483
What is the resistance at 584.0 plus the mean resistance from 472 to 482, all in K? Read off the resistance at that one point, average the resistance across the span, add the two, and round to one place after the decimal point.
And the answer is 41.9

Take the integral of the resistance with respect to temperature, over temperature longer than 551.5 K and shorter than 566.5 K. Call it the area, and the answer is 271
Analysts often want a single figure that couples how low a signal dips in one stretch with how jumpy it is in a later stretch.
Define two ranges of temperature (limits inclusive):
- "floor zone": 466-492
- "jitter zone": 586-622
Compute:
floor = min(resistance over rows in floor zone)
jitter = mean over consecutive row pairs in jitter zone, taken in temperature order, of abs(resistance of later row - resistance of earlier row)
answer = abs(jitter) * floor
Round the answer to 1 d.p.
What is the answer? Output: 12.4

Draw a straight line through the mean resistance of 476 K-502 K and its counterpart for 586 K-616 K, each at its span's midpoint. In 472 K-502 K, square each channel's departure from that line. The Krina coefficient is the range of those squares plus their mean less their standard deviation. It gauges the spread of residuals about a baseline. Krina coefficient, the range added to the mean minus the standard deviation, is 2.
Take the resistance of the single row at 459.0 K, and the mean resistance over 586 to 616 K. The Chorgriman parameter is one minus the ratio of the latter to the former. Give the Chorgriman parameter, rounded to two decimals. 0.20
